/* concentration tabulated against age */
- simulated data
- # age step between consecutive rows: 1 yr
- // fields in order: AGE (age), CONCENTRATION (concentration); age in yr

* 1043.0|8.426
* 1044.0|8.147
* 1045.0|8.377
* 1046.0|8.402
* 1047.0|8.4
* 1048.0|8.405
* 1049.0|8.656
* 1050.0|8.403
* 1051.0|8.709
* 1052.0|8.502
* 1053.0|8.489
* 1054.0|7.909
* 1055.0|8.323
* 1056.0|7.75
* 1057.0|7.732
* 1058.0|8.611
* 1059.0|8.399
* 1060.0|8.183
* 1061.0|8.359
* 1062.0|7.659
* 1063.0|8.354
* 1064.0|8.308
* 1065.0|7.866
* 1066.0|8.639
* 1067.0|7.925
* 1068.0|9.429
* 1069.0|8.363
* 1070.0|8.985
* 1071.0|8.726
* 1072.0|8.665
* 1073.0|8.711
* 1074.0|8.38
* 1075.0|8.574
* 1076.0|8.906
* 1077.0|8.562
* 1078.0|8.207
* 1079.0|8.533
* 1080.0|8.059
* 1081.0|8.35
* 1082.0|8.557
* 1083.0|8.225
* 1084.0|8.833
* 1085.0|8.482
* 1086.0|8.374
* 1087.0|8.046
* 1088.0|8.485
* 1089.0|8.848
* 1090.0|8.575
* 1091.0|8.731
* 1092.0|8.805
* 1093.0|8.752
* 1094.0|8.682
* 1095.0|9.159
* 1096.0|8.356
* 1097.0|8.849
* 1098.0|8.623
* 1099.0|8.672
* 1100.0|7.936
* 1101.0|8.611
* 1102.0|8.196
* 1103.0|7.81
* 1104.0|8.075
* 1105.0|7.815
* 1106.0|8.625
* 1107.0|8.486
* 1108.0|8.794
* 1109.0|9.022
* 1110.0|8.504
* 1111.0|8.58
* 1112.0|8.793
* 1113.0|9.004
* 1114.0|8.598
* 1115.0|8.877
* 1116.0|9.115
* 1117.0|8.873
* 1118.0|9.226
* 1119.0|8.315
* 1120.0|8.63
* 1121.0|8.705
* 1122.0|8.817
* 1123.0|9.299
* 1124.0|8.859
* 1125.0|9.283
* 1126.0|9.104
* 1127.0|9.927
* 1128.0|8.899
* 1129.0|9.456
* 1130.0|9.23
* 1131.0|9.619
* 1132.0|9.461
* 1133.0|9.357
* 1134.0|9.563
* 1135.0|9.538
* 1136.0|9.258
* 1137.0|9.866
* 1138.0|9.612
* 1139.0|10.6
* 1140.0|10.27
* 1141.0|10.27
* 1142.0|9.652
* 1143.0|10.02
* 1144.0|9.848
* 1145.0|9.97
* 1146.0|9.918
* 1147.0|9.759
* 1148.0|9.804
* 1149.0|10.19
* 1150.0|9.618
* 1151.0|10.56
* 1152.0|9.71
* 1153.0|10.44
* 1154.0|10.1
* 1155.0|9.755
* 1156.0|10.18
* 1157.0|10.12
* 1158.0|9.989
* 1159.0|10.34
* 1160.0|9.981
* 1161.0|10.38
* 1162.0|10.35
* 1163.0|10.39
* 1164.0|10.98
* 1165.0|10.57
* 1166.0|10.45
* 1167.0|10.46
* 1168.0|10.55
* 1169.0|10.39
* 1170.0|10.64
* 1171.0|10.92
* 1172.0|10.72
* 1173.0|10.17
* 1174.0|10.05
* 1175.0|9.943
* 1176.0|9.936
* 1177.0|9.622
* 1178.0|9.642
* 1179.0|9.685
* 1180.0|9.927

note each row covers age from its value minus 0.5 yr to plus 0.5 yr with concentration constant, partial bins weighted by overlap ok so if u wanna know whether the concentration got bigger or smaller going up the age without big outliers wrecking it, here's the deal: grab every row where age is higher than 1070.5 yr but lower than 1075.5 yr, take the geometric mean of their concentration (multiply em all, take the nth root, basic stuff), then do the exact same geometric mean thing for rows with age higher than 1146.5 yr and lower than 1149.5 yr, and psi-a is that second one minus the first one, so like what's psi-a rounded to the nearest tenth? 1.3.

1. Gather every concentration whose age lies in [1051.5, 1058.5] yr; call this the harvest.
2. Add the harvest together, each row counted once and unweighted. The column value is 57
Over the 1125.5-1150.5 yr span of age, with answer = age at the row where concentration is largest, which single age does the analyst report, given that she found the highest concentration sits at 1139.0 yr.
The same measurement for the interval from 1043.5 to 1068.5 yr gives 1068.0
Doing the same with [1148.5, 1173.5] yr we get 1164.0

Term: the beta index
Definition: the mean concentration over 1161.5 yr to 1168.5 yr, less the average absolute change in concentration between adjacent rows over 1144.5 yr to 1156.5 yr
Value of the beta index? 10.1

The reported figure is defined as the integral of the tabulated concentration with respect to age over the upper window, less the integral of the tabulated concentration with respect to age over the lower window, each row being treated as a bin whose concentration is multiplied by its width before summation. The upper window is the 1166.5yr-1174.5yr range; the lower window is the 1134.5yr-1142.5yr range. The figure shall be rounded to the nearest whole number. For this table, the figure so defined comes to 5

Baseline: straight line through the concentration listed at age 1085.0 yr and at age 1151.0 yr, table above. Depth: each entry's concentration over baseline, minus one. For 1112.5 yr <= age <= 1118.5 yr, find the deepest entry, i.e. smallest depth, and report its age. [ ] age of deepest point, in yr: 1114.0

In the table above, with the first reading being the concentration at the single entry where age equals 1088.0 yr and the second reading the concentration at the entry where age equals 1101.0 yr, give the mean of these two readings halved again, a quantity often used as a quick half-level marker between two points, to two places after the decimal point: 4.27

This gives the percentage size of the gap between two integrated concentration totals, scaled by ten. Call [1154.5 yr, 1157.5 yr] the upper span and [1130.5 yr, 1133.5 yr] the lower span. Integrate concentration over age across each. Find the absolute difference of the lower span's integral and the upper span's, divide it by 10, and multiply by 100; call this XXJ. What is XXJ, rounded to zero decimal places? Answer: 16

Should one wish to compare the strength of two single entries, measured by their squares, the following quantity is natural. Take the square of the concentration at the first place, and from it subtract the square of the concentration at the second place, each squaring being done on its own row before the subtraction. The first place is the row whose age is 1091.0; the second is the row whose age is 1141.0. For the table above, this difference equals -29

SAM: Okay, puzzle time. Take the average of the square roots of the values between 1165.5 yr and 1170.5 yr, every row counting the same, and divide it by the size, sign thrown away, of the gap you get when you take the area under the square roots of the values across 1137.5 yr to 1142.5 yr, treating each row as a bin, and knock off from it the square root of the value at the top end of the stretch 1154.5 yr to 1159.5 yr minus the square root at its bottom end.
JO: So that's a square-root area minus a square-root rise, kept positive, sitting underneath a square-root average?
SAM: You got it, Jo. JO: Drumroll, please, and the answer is 0.205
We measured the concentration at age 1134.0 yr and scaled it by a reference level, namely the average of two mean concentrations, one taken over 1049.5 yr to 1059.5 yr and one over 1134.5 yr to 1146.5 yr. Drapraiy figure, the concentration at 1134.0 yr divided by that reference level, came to 1.05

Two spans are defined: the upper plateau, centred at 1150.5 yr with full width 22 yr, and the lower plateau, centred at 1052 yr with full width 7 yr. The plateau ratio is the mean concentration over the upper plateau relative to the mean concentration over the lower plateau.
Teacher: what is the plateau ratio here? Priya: 1.19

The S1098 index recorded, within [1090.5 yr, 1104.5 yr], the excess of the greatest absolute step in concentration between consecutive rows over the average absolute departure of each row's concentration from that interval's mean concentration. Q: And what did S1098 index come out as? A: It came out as 0.49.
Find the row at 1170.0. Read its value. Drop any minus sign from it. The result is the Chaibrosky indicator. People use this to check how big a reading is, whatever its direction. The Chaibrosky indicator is 10.6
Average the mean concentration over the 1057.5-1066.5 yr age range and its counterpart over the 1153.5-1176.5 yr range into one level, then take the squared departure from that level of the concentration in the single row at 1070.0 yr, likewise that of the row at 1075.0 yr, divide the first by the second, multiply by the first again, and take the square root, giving 0.13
